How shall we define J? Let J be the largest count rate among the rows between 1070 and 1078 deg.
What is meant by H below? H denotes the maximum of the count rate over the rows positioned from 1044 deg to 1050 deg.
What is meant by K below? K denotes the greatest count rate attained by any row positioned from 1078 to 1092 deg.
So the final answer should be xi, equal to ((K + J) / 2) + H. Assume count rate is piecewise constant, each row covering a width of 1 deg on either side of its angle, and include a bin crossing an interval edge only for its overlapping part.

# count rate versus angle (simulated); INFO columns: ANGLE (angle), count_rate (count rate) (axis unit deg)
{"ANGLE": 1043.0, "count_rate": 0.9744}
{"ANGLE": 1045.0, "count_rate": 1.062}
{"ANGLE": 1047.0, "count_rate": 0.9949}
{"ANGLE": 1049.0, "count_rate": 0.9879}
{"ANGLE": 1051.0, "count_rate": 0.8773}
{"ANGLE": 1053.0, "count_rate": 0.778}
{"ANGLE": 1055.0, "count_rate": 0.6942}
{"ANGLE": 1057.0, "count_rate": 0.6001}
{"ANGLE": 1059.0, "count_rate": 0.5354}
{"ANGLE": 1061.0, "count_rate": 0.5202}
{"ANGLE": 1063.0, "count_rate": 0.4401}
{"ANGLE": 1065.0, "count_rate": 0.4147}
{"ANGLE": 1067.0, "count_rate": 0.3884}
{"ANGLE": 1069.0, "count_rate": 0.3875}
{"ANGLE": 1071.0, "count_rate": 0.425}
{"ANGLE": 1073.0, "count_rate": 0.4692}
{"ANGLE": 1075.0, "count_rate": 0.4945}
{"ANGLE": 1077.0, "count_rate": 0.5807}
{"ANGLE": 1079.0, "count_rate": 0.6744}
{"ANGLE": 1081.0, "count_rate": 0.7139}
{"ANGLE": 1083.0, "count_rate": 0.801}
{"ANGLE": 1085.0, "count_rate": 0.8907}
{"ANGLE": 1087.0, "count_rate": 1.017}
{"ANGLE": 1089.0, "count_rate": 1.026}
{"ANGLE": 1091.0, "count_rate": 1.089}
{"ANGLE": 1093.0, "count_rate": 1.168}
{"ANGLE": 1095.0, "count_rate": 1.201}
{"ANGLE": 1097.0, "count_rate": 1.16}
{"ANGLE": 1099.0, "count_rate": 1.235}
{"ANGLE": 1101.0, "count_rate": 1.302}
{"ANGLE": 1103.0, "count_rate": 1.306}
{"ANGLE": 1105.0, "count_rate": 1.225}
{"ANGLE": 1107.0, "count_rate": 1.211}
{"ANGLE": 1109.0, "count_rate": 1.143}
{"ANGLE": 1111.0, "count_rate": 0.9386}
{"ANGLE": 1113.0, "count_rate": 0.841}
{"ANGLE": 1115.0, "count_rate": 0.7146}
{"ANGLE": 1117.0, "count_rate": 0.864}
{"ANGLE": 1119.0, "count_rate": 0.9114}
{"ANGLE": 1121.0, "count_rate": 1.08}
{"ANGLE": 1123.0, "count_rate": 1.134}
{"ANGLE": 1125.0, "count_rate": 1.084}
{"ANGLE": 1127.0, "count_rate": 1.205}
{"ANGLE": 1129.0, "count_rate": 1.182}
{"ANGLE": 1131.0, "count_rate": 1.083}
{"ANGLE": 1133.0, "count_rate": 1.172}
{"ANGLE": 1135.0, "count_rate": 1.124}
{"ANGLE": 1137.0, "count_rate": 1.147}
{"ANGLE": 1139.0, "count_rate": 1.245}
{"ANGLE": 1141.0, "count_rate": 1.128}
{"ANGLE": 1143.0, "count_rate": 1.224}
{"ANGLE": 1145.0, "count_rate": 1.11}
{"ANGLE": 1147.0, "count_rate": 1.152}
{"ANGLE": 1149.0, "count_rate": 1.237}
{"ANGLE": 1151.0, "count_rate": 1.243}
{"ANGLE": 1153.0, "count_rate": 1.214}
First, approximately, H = 1.062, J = 0.5807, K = 1.089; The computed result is 1.9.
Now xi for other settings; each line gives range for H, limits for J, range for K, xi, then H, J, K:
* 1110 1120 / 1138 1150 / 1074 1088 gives 2.1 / 0.9386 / 1.245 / 1.017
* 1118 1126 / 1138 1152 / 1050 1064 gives 2.2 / 1.134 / 1.245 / 0.8773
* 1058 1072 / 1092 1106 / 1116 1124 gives 1.8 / 0.5354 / 1.306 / 1.134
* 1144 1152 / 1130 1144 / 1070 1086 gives 2.3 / 1.243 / 1.245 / 0.8907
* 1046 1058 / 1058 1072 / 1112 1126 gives 1.8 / 0.9949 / 0.5354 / 1.134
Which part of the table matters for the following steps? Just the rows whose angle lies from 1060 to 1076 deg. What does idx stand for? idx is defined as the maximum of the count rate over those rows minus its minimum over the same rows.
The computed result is 0.13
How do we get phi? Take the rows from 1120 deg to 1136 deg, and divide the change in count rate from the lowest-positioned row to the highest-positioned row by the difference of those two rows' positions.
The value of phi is 0.003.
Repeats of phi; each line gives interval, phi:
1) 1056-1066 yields -0.023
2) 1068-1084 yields 0.030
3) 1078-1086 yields 0.036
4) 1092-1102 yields 0.017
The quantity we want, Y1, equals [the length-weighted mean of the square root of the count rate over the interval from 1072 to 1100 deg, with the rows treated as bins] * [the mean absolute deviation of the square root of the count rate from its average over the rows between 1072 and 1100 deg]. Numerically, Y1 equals 0.12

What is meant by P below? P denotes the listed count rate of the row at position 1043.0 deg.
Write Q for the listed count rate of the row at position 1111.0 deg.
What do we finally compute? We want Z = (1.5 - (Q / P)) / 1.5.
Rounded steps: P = 0.9744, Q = 0.9386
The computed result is 0.36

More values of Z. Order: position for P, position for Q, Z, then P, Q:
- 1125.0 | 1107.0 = 0.26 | 1.084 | 1.211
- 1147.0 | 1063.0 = 0.75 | 1.152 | 0.4401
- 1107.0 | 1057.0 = 0.67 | 1.211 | 0.6001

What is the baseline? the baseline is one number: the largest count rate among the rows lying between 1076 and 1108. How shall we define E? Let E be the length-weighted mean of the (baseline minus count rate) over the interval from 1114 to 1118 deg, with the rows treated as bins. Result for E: 0.52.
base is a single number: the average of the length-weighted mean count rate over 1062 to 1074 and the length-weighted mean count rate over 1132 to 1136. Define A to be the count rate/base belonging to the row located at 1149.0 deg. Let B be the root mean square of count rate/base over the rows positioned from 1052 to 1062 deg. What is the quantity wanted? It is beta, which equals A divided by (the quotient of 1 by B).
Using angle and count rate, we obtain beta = 1.3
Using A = 1.58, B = 0.81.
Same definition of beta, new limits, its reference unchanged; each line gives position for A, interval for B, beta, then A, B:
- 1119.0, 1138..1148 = 1.7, 1.16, 1.50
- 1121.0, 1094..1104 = 2.2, 1.38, 1.58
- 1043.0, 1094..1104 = 2.0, 1.24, 1.58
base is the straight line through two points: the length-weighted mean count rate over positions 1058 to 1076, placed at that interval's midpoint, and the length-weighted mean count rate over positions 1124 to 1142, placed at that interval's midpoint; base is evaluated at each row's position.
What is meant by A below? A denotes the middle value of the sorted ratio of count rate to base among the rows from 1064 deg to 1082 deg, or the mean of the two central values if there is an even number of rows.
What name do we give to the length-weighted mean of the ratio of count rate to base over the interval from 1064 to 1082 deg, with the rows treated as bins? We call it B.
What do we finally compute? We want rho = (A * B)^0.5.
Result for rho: 0.94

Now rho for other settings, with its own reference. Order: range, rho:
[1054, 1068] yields 1.35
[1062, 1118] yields 1.22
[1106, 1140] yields 1.02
